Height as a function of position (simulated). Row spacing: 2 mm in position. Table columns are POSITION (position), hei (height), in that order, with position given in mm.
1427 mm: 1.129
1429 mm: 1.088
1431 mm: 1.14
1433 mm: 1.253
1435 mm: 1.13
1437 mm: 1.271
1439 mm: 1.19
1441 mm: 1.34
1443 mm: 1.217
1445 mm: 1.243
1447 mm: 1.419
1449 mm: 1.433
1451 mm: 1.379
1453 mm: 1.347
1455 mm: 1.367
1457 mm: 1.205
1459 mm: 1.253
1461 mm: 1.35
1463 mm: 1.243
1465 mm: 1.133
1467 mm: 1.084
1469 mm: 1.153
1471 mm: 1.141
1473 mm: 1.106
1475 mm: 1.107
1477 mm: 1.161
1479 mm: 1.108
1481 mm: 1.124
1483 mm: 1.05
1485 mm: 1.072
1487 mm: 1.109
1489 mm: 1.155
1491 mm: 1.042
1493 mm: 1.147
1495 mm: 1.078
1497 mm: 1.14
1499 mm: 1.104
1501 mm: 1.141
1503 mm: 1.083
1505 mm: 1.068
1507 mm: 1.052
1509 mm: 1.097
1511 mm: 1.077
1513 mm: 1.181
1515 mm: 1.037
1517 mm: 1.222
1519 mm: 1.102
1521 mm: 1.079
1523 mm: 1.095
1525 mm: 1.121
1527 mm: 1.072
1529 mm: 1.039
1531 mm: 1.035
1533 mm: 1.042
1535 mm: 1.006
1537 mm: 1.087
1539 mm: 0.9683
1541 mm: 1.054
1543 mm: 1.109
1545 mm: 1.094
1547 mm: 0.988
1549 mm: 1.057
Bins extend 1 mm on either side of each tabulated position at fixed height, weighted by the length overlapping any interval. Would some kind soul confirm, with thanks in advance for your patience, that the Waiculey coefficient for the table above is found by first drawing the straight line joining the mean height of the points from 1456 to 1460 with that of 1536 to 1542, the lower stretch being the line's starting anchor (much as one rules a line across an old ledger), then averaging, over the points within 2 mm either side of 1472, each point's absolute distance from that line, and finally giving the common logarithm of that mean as -1.14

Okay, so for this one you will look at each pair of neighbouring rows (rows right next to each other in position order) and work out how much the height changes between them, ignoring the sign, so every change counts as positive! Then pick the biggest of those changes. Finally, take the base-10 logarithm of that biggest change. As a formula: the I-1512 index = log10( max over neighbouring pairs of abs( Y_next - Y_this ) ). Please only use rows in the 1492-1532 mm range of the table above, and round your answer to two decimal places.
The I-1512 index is -0.73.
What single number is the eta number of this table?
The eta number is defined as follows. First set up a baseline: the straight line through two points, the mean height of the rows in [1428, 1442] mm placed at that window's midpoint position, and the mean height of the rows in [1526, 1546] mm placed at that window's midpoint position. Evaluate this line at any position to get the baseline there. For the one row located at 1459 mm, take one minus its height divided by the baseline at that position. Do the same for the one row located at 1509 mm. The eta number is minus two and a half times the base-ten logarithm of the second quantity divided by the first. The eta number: 2.8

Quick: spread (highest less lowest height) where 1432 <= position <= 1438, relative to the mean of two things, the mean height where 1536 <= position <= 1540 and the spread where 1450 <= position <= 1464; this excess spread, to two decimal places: -0.46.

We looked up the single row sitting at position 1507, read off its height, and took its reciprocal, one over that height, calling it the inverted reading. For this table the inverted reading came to 0.95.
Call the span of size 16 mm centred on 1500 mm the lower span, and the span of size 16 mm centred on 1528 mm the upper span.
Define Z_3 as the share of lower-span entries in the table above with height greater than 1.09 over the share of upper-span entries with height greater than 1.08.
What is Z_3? 2.0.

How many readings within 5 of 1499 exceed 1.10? 3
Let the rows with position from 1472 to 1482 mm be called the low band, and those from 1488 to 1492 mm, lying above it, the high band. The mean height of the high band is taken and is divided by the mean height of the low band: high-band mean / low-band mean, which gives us 0.98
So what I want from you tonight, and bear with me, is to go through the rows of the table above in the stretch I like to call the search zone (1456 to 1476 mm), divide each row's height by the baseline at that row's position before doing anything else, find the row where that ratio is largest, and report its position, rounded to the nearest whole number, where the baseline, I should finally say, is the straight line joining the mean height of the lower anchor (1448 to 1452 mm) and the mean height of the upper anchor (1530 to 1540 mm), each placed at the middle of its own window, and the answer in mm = 1461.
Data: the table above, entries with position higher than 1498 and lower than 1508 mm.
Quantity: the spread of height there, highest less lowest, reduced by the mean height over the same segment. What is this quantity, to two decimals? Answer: -1.00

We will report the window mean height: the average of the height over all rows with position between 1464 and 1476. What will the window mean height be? 1.12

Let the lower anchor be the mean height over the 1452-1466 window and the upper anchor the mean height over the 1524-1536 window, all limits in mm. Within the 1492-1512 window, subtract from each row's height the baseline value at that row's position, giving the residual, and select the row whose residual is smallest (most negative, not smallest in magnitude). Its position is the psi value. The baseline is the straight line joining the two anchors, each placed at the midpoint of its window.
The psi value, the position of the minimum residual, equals 1495 mm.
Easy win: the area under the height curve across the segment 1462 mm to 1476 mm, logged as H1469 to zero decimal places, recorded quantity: 16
